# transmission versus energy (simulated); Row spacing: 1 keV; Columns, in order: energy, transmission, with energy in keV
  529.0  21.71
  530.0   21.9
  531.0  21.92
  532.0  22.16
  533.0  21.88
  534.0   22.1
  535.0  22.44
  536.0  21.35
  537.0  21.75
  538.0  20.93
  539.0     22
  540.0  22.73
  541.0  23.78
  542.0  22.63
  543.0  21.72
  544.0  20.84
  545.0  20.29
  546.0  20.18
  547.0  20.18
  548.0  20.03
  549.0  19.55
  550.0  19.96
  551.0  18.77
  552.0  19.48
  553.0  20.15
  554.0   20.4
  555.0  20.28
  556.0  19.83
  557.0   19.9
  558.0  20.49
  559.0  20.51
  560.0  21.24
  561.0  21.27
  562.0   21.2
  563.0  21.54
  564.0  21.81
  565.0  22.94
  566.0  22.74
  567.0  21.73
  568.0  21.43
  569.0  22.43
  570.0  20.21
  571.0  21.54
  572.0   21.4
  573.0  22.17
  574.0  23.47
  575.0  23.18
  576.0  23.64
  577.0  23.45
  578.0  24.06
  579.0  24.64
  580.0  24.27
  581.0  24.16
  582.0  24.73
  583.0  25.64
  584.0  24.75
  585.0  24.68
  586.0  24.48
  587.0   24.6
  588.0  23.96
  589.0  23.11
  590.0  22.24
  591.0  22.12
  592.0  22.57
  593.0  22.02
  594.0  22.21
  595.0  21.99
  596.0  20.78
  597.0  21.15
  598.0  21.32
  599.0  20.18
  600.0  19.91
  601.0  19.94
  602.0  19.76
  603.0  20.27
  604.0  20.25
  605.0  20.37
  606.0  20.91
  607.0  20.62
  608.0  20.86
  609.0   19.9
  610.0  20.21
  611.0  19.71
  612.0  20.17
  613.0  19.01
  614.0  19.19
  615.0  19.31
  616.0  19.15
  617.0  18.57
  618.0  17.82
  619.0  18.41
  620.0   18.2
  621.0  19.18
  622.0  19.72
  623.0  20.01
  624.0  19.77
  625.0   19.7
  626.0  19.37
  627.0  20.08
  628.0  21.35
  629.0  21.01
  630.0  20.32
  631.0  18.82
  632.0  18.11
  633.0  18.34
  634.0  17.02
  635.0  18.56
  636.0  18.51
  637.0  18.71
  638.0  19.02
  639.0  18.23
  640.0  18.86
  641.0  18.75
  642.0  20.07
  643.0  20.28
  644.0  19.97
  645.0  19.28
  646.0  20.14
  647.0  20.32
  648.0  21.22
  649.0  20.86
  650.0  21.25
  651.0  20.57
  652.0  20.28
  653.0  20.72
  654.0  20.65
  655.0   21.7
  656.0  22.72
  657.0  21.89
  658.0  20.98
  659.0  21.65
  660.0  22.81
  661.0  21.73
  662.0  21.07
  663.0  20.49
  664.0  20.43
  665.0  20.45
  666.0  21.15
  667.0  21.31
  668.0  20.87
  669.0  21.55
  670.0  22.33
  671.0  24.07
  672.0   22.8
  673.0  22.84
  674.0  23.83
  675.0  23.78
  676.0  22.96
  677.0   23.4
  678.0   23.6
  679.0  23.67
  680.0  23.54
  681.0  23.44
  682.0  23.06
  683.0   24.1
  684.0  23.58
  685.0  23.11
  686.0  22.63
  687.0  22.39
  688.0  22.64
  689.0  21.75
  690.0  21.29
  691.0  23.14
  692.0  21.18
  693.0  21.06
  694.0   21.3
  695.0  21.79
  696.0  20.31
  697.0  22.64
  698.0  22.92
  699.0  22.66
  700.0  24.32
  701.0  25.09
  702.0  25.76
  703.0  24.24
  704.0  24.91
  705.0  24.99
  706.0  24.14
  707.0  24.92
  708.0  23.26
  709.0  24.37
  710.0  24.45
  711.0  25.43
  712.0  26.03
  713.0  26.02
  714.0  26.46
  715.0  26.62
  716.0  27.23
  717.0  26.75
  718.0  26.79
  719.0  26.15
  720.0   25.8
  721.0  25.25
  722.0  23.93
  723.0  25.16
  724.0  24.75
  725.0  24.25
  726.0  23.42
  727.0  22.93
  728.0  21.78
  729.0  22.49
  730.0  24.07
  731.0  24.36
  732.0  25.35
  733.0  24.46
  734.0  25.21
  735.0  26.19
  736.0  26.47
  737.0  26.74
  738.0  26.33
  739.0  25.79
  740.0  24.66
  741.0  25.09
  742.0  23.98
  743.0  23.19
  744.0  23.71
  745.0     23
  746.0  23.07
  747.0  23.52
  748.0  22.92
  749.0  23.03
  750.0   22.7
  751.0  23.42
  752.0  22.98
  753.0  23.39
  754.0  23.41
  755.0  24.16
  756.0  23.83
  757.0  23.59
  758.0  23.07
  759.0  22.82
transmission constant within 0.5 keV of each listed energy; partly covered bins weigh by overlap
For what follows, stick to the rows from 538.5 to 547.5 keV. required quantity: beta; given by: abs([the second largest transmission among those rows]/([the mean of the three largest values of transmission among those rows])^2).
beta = 0.043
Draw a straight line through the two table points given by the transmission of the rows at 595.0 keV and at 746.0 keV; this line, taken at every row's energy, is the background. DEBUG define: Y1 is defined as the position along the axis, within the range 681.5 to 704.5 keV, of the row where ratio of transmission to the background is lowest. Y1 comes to 696.0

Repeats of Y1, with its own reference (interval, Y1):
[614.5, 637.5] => 634.0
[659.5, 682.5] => 664.0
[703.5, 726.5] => 708.0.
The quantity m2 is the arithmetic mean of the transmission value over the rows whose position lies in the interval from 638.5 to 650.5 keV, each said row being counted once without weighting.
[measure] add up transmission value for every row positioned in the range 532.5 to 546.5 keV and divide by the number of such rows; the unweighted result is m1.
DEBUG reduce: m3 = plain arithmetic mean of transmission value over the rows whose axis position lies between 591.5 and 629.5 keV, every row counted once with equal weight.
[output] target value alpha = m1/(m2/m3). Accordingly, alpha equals 22.0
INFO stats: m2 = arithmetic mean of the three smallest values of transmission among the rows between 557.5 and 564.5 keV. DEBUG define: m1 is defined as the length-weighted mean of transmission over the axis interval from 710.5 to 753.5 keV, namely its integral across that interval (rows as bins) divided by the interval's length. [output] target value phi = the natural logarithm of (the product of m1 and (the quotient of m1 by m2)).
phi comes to 3.4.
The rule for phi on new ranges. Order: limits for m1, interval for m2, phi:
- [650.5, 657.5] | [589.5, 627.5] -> 3.2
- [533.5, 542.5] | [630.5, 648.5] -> 3.3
